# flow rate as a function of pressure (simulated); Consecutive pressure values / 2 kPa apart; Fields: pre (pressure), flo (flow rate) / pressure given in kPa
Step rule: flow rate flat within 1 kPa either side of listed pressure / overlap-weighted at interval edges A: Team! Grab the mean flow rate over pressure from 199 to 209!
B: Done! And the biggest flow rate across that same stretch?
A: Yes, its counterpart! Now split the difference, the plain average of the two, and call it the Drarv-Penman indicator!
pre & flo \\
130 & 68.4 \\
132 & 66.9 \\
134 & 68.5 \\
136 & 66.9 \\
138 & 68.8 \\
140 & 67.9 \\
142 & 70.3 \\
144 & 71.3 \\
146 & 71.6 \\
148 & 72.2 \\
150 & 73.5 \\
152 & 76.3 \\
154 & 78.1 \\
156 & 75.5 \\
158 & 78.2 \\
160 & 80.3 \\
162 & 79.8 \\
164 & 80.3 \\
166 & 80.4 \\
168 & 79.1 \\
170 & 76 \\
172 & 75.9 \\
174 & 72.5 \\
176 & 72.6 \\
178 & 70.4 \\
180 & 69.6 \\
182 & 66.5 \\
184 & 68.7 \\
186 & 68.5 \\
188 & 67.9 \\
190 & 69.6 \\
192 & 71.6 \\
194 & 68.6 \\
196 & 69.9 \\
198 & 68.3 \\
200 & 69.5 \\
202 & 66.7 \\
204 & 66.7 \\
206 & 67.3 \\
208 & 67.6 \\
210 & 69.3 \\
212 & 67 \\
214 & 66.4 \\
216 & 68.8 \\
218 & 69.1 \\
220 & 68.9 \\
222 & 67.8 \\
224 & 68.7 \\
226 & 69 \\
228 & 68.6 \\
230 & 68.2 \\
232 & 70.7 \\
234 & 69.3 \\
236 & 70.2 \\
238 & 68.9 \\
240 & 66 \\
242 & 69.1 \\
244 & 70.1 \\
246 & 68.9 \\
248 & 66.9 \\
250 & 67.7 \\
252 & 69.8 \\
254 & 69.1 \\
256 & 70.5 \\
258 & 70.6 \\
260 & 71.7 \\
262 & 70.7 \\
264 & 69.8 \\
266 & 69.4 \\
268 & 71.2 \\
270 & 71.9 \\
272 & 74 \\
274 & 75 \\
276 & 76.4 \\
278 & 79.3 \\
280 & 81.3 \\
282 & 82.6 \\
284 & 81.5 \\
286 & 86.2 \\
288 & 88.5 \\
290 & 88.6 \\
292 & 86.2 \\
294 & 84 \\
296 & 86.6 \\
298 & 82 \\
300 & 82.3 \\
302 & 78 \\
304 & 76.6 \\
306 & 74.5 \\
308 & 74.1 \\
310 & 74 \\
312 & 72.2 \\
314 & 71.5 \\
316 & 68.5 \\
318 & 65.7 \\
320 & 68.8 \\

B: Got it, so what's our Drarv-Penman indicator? 68.5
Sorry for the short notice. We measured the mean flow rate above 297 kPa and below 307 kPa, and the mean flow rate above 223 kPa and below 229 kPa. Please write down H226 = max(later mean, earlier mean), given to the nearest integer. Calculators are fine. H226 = 79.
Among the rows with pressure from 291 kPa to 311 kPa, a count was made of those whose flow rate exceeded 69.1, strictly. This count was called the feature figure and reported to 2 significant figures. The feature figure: 10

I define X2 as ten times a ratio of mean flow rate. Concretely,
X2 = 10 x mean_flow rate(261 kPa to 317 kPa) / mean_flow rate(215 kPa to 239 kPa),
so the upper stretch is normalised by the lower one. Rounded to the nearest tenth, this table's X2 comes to 11.3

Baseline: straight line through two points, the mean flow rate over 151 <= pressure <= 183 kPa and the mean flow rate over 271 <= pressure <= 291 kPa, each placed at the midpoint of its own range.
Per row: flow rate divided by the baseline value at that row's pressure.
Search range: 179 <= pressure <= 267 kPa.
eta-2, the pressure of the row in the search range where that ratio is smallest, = 240 kPa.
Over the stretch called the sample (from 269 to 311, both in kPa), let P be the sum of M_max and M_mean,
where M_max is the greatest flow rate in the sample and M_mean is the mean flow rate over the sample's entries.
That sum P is 169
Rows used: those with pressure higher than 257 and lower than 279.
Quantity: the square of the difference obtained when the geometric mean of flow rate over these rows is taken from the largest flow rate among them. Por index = 44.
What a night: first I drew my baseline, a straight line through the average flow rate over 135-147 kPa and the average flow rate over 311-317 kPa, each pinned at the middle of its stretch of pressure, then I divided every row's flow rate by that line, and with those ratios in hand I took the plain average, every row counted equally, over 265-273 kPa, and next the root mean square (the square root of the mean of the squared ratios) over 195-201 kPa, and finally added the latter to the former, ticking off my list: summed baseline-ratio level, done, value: 2.01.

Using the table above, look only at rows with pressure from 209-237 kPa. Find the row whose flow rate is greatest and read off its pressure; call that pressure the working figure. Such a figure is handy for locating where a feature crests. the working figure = 232 kPa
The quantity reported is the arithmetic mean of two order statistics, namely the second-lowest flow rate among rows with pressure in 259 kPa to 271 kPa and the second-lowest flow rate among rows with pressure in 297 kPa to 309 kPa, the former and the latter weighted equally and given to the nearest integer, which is 72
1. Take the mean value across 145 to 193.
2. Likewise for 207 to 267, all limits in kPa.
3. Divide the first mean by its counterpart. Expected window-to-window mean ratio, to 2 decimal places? 1.07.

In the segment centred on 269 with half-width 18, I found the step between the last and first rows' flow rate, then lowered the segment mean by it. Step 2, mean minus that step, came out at 58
